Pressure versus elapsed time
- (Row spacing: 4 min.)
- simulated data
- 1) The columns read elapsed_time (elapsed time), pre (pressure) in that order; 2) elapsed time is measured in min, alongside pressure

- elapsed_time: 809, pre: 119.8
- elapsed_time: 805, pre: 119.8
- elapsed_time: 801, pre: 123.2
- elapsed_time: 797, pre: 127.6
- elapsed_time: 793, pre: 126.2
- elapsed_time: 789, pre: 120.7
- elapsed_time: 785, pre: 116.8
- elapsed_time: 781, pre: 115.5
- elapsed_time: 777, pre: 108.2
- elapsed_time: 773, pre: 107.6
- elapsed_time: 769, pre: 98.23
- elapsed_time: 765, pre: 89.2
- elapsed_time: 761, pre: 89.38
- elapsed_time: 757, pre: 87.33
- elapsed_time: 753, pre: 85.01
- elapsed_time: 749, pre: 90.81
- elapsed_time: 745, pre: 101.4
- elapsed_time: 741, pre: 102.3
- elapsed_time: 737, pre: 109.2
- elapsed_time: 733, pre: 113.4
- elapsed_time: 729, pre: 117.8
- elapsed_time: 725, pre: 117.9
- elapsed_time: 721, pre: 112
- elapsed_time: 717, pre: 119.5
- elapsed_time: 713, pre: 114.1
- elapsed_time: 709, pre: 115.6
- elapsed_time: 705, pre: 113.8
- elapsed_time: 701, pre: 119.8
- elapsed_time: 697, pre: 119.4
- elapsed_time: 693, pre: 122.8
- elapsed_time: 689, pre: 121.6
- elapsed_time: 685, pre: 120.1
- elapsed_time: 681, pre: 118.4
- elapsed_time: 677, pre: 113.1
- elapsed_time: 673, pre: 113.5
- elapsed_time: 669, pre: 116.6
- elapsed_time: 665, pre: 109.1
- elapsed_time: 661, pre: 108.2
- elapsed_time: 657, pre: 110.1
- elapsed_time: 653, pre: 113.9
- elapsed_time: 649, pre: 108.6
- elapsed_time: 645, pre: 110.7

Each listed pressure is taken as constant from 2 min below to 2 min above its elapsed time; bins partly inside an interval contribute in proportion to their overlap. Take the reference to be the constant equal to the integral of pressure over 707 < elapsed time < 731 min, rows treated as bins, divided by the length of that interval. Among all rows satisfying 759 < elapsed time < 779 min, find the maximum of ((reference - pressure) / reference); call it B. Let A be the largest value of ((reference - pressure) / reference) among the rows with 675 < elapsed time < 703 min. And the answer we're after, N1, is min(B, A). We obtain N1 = 0.026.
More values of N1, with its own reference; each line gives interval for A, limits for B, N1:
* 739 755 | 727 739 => 0.060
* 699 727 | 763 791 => 0.036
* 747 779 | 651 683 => 0.068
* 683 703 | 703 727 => -0.028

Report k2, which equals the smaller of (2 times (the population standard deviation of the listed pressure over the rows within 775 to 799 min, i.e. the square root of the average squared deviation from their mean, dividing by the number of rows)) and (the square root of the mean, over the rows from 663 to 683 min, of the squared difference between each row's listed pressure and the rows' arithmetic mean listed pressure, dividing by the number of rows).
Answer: 3.20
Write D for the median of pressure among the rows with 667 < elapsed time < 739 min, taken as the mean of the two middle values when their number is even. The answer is 117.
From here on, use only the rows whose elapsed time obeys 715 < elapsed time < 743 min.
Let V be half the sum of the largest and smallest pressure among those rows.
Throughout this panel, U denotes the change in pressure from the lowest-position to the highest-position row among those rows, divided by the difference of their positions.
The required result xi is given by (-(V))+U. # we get -112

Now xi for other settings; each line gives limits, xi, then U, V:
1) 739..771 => -94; -0.1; 94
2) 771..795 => -116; 0.9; 117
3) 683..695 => -121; 0.3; 121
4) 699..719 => -117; 0.0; 117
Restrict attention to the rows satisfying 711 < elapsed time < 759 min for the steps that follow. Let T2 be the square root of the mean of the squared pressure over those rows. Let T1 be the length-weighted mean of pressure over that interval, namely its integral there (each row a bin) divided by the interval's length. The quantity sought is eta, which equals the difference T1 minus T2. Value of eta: -0.66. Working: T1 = 106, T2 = 107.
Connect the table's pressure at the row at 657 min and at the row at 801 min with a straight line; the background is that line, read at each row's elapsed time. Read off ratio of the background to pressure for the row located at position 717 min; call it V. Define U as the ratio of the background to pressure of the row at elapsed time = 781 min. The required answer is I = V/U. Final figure 0.92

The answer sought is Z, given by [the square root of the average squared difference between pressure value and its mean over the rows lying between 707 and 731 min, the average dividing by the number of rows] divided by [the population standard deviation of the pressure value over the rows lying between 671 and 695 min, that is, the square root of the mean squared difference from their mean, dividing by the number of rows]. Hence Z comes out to 0.7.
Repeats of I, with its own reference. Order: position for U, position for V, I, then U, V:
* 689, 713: 1.09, 0.93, 1.01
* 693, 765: 1.46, 0.92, 1.34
